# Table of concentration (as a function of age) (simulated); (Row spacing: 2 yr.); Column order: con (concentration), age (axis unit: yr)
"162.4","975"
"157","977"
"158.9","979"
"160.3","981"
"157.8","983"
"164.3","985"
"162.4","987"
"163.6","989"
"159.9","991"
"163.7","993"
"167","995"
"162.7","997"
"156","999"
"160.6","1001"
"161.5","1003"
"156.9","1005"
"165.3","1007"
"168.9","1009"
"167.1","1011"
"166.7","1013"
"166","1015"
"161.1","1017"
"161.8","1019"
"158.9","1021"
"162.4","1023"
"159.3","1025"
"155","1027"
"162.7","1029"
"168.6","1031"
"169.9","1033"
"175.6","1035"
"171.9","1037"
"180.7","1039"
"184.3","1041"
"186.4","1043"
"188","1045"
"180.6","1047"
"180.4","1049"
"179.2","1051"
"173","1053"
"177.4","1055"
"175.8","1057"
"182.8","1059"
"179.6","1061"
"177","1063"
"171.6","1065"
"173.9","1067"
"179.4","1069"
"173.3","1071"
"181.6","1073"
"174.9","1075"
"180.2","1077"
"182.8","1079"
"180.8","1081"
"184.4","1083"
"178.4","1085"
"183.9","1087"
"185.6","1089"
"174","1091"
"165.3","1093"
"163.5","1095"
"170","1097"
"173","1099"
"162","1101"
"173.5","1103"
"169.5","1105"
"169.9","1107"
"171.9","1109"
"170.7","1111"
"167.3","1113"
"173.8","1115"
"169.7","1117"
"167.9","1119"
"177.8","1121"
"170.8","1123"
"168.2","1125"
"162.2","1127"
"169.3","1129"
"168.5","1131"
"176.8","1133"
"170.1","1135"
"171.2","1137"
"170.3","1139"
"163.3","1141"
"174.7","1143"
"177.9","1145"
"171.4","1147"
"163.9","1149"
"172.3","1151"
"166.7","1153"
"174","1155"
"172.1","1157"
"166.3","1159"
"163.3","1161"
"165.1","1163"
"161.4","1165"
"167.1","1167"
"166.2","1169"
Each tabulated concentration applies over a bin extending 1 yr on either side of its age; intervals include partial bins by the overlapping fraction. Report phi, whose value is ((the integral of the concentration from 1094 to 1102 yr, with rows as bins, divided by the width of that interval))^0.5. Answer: 12.9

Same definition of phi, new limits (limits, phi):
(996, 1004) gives 12.7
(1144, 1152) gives 13.1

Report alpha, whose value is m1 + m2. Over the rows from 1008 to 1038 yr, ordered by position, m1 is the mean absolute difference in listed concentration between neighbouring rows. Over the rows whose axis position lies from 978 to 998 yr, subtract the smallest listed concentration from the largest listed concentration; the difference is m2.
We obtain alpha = 12.5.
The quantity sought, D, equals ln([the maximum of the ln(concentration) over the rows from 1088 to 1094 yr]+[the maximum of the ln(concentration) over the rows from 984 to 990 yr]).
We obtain 2.335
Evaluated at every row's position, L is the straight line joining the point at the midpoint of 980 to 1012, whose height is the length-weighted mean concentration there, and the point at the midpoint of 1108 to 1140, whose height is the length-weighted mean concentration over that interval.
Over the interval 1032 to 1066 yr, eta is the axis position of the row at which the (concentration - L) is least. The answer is 1065 yr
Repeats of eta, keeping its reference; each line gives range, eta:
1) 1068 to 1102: 1101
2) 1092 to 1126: 1101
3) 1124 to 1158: 1127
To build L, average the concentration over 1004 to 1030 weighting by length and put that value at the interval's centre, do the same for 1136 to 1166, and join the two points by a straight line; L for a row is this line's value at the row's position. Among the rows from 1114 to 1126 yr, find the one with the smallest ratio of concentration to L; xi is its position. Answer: 1119 yr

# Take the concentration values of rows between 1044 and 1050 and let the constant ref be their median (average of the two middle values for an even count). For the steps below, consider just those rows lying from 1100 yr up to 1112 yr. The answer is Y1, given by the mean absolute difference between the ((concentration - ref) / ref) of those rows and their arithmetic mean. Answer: 0.0142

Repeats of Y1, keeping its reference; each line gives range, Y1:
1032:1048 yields 0.0299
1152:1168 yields 0.0169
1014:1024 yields 0.0096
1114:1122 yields 0.0194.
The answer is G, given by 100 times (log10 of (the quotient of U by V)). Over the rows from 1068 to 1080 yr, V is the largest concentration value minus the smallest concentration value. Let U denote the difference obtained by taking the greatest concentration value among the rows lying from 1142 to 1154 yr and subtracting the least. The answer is 17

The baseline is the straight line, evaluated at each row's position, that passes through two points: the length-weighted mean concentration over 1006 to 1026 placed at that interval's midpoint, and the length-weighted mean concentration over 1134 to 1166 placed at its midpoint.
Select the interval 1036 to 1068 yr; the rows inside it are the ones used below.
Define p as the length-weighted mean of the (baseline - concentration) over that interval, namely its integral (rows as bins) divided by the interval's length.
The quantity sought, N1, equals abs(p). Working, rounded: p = -14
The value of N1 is 14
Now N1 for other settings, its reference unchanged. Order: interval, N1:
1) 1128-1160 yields 2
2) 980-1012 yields 1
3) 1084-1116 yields 5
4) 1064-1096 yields 11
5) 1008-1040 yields 2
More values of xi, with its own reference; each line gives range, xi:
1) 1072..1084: 1075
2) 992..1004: 999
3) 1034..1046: 1037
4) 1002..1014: 1005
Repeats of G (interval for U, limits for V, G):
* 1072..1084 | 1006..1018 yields 9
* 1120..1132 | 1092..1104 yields 13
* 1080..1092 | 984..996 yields 21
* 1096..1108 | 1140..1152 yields -10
